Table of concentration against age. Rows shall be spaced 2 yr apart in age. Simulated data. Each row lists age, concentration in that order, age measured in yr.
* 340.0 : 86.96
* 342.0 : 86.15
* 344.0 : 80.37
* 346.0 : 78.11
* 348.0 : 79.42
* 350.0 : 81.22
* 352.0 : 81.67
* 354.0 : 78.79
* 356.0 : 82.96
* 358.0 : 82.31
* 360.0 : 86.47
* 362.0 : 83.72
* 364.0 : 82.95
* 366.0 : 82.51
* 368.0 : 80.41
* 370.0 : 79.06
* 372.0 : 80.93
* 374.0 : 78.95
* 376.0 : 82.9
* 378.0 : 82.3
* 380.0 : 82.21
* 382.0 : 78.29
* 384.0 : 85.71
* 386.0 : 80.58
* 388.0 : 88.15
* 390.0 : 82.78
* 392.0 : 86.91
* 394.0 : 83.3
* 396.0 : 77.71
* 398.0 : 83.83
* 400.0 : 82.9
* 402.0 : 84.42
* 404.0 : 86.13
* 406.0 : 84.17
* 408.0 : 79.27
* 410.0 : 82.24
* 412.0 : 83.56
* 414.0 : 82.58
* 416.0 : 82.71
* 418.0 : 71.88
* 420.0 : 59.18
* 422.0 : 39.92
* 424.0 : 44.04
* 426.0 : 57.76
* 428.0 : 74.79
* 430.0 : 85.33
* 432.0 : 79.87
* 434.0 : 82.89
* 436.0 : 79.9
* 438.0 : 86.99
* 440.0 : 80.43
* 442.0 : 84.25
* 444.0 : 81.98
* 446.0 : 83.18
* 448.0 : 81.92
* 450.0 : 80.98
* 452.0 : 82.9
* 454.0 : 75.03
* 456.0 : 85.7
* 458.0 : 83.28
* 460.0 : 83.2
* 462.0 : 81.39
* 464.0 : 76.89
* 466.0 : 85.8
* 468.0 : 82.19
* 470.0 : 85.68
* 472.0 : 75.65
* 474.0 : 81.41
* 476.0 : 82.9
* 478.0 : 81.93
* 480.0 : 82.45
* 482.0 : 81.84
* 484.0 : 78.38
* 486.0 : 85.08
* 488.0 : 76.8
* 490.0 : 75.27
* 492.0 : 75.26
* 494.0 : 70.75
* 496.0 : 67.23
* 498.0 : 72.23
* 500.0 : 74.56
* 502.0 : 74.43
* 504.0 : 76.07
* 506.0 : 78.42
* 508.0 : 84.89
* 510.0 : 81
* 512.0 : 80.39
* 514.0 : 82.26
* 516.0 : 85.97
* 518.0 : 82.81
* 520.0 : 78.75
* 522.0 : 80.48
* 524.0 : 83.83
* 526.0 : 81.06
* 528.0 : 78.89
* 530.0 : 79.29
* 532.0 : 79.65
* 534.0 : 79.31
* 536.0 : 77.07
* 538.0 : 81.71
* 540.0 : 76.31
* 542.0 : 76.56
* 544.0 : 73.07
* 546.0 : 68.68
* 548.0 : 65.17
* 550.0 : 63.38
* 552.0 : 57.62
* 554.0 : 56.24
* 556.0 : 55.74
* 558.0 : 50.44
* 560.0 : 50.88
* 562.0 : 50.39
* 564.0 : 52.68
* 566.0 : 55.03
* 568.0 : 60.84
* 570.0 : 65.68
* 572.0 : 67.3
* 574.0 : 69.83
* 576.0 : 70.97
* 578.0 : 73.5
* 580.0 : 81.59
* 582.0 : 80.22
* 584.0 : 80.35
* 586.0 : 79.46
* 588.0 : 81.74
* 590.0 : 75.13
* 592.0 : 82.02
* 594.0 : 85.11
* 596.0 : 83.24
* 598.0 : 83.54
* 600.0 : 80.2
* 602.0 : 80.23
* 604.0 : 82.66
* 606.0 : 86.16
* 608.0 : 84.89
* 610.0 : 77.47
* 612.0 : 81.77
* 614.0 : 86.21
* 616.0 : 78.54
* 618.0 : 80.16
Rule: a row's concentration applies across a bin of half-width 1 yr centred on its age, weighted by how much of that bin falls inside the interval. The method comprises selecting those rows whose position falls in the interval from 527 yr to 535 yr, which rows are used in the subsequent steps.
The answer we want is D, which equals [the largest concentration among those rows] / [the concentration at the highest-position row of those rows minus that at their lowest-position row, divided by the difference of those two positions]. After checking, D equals 1138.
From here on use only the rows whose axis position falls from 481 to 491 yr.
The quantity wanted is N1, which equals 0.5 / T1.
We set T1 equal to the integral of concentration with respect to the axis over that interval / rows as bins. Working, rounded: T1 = 795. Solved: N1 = 0.0006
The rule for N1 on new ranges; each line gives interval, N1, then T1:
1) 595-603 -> 0.0008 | 654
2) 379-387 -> 0.0008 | 654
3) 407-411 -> 0.0015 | 323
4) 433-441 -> 0.0008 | 660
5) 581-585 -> 0.0016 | 321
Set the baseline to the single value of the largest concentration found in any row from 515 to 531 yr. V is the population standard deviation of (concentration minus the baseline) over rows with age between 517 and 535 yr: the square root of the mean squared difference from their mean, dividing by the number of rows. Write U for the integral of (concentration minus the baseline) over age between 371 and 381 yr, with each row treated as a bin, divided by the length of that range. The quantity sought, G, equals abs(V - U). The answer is 6.2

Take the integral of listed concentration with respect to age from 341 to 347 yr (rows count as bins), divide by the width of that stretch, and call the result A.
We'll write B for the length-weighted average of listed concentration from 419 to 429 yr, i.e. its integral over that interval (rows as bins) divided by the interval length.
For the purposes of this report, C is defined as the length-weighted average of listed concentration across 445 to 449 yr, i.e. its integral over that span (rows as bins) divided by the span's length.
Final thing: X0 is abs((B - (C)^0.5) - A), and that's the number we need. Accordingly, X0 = 35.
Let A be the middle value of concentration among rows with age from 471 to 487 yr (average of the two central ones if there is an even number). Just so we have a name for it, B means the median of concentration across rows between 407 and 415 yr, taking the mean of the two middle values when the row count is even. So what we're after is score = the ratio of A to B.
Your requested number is 0.99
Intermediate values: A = 81.9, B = 82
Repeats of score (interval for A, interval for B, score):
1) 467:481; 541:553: 1.23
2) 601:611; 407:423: 1.02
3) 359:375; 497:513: 1.06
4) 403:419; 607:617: 1.01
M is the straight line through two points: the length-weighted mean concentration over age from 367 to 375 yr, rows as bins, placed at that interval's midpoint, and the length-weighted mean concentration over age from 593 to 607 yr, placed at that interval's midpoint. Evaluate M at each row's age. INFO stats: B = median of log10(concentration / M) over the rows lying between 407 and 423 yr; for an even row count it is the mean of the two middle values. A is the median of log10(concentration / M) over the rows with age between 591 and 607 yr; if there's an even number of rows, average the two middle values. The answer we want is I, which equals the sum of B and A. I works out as 0.0017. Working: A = 0.000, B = 0.002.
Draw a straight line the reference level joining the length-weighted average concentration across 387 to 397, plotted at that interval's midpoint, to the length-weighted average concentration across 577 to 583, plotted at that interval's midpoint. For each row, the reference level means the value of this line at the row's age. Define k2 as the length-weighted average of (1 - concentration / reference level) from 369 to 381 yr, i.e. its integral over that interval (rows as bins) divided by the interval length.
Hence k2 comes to 0.038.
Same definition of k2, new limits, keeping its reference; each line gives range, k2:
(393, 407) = 0.004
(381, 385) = 0.024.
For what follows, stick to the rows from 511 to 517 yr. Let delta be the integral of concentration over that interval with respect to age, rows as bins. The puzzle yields 497.2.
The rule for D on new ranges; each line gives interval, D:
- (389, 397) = -103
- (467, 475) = -659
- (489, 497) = -56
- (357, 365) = 811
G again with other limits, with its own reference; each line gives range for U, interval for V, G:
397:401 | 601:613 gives 5.5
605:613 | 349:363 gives 5.6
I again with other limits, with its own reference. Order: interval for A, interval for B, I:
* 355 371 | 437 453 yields 0.0241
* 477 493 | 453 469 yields 0.0013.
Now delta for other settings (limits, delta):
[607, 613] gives 488.3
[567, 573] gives 387.6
